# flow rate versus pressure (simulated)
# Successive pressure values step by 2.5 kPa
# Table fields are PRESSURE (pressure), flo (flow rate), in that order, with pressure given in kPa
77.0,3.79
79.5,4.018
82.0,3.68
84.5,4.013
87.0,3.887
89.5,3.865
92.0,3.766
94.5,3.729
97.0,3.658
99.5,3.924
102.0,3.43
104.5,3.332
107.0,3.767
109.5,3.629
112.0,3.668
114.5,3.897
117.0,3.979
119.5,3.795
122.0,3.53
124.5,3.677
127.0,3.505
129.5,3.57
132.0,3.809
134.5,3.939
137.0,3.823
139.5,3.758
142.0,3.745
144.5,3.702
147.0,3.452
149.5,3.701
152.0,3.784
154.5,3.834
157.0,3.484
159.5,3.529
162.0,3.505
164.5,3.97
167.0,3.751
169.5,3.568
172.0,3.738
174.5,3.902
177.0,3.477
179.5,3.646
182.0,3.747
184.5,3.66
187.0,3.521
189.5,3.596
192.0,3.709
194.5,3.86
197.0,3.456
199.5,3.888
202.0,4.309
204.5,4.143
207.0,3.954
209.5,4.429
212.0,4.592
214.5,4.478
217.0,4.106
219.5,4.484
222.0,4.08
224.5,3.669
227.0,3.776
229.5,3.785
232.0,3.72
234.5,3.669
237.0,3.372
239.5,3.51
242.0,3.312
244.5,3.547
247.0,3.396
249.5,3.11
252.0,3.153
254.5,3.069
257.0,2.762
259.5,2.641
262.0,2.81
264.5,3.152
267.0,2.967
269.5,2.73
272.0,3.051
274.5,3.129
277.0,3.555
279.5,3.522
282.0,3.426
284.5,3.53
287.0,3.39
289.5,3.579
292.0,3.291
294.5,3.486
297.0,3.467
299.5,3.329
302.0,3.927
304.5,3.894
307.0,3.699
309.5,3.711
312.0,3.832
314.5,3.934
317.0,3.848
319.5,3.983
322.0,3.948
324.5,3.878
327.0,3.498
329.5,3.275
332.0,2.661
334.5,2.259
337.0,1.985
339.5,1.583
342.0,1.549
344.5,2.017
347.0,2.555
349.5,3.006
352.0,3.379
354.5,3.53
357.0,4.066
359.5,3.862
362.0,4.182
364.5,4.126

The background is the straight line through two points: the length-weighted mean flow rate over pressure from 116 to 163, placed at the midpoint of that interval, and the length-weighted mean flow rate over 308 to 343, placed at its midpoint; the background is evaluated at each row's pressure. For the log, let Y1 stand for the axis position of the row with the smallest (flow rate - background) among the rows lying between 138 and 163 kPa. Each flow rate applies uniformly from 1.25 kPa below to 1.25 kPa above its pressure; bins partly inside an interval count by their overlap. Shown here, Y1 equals 147.0 kPa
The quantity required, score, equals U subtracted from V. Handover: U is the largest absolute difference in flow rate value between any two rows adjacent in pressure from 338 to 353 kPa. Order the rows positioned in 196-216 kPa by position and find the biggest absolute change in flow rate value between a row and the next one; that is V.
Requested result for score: -0.1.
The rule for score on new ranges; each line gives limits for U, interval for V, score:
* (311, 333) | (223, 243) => -0.3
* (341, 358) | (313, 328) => -0.2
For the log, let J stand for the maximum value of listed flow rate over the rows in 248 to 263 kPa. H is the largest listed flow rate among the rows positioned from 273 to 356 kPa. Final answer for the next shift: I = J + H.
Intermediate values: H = 3.983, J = 3.153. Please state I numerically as 7.1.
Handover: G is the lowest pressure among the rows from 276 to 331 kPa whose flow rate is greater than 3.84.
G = 302.0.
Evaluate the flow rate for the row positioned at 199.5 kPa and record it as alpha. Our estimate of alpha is 3.888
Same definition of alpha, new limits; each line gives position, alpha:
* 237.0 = 3.372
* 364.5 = 4.126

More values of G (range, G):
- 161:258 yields 164.5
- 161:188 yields 164.5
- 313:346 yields 314.5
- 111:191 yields 114.5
